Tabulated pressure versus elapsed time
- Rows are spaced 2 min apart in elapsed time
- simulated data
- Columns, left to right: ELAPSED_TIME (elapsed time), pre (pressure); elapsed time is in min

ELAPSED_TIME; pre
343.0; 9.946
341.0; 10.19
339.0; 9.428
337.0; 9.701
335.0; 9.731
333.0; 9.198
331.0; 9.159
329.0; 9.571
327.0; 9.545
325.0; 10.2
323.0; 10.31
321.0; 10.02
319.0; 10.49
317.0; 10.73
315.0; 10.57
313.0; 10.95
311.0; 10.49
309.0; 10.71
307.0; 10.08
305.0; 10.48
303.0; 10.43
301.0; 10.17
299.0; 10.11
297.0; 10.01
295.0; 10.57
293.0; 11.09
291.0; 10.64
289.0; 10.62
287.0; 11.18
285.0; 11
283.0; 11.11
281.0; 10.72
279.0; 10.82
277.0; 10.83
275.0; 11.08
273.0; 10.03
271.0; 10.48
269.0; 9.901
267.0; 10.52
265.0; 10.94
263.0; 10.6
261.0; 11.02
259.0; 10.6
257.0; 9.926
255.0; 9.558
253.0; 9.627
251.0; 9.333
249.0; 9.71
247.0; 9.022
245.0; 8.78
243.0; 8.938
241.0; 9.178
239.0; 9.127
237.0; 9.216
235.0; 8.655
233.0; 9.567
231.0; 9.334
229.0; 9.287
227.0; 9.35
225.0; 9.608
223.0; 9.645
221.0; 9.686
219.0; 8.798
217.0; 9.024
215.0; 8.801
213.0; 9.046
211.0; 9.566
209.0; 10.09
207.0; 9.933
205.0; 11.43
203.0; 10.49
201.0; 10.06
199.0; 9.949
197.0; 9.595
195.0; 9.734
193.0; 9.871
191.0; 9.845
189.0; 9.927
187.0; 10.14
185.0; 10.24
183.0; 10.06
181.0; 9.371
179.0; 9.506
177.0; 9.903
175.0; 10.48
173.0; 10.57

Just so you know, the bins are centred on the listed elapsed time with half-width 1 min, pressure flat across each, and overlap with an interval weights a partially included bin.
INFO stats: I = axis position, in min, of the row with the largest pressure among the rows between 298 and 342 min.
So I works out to 313.0 min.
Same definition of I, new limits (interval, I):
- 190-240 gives 205.0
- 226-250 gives 249.0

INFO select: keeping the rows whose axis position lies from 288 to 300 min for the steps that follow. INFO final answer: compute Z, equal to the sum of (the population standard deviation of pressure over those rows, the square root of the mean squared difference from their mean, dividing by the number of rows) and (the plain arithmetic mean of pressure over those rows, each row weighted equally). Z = 10.9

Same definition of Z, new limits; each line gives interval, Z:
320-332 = 10.2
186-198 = 10.0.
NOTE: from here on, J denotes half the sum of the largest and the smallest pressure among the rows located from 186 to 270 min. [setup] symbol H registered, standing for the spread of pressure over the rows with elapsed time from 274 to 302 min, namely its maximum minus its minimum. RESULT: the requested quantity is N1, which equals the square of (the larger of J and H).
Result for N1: 101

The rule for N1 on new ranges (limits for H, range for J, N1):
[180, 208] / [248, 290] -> 105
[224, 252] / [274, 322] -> 112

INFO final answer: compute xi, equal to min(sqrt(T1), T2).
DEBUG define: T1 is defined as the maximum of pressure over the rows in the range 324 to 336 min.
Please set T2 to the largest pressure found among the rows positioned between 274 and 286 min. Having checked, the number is 3.19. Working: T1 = 10.2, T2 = 11.11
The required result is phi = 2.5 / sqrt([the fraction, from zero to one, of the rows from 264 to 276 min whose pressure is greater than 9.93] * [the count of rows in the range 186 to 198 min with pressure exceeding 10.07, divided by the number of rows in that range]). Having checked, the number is 6.7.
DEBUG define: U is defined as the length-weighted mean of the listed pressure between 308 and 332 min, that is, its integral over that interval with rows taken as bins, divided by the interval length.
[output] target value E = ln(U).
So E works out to 2.33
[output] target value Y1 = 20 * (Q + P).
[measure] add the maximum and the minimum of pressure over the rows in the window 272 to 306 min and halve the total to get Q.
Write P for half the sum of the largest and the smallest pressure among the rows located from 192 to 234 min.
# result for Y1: 414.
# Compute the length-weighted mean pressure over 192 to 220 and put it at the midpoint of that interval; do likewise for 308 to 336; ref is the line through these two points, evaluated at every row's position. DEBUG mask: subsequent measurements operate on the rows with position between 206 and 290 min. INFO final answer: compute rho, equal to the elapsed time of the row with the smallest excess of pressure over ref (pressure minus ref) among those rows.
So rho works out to 235.0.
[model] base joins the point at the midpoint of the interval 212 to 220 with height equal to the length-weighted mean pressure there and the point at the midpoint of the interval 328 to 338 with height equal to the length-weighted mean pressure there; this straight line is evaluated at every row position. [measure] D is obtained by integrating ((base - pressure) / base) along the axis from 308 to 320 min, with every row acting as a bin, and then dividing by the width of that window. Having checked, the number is -0.136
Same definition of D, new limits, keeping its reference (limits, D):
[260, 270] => -0.158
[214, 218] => 0.001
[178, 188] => -0.126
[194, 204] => -0.128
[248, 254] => -0.052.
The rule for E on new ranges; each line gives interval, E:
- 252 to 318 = 2.35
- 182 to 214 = 2.30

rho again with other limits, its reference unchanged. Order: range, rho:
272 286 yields 273.0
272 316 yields 297.0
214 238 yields 235.0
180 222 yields 219.0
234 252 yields 235.0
